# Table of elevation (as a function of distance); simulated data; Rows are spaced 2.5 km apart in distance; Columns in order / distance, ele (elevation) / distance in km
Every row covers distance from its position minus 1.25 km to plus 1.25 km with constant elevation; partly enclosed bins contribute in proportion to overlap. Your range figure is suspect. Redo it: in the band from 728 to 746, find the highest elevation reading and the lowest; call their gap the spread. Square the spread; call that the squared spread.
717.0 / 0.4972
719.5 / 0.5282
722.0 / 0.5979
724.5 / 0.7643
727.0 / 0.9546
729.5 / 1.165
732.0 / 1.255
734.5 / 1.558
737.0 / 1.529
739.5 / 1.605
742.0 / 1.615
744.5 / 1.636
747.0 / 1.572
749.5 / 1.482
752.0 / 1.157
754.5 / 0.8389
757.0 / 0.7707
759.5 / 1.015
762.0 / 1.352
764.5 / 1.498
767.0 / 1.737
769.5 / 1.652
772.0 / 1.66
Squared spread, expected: 0.22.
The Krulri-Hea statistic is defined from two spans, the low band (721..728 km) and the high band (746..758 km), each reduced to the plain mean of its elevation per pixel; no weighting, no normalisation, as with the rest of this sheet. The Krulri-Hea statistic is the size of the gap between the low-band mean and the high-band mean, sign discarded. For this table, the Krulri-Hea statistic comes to 0.39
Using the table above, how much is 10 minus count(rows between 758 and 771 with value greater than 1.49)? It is 7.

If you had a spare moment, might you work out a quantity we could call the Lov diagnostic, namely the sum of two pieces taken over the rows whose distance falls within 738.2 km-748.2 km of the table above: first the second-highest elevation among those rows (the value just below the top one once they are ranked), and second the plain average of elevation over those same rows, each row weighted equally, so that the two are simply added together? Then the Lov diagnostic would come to 3.2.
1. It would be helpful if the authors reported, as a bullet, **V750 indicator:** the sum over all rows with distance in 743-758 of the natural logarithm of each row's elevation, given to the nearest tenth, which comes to 1.0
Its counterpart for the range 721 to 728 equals -0.8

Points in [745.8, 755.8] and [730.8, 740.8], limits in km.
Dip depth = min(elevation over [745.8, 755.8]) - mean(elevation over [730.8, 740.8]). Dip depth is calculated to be -0.65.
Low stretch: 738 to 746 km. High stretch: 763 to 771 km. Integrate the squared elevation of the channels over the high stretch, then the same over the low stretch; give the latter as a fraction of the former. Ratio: 1.0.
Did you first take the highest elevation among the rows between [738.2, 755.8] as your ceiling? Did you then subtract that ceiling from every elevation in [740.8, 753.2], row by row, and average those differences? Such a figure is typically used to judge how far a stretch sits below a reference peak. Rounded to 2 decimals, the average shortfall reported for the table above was -0.14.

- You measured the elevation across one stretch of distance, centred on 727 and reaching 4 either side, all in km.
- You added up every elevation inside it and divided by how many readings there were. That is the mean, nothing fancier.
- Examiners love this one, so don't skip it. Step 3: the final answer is 1.0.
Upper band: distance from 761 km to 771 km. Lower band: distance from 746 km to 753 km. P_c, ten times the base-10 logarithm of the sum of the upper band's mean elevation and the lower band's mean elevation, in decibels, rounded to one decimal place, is 4.7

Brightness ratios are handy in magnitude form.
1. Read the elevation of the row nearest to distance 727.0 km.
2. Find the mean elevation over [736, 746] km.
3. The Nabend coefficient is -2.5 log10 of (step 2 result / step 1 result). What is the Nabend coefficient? -0.6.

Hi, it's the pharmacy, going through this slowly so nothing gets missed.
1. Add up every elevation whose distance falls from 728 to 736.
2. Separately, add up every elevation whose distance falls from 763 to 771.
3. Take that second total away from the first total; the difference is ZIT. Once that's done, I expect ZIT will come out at -0.9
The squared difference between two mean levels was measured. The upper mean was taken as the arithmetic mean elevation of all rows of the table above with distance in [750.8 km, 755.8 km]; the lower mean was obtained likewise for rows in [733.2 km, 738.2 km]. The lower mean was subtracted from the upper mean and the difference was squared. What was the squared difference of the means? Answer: 0.30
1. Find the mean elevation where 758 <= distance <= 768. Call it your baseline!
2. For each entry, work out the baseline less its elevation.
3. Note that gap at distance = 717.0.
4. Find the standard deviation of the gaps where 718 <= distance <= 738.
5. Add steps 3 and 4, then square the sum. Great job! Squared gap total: 1.6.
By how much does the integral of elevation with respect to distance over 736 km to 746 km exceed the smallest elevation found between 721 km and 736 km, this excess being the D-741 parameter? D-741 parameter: 15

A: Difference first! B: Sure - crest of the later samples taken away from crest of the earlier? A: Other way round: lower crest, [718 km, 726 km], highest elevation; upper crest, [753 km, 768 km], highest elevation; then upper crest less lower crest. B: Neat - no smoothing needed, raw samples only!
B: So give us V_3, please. 0.973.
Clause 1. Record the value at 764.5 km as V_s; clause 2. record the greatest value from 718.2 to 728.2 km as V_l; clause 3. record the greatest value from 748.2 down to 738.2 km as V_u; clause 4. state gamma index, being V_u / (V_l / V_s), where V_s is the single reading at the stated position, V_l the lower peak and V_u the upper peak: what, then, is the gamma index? 2.6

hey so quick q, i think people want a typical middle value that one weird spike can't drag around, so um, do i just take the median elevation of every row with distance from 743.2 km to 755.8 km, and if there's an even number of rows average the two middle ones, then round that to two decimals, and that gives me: 1.48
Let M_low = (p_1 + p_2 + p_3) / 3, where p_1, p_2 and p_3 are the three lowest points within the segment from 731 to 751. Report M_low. 1.42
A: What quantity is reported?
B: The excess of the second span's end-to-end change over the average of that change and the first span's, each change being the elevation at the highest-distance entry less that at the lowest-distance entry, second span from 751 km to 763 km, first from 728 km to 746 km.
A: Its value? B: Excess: -0.14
